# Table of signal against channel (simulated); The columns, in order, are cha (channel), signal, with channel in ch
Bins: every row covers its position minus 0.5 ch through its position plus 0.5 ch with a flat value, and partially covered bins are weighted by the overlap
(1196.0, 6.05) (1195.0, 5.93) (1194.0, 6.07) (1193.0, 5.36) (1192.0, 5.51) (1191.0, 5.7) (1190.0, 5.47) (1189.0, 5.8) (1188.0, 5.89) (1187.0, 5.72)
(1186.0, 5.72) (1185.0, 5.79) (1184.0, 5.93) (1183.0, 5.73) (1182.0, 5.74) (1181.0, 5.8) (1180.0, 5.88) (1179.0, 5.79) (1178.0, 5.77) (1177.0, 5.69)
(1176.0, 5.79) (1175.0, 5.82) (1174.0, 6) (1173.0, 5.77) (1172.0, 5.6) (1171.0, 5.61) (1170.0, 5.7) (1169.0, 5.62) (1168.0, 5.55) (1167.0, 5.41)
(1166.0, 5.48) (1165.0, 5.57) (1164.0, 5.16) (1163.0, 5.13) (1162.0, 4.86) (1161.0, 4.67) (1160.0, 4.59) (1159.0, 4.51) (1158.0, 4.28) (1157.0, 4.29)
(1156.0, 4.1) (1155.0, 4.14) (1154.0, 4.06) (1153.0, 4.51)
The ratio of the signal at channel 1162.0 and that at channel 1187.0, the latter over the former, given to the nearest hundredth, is 1.18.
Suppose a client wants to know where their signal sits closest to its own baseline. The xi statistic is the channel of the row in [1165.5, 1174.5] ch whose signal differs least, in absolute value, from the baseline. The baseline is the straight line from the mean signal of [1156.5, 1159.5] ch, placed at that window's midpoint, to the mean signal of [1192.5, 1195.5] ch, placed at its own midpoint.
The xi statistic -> 1172.0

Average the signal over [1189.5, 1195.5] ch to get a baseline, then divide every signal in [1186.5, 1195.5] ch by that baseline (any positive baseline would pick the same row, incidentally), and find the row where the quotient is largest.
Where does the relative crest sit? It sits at 1194.0 ch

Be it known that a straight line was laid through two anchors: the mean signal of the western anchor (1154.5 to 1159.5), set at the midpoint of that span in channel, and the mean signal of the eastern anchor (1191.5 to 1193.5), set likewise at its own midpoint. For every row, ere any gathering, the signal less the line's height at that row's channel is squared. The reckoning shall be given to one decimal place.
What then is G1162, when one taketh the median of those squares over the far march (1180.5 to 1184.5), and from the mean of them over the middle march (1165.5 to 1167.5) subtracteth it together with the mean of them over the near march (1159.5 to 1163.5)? 0.1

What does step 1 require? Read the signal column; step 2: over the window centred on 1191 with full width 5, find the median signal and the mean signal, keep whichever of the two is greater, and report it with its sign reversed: -5.57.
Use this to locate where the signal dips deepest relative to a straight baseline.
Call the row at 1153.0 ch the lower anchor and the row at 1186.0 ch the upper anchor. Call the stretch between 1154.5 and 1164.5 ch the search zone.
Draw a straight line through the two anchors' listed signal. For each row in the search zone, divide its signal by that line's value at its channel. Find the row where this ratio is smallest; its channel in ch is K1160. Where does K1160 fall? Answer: 1156.0 ch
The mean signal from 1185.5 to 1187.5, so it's 5.72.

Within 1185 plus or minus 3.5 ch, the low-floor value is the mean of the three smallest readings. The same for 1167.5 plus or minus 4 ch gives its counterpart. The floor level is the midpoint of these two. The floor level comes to 5.54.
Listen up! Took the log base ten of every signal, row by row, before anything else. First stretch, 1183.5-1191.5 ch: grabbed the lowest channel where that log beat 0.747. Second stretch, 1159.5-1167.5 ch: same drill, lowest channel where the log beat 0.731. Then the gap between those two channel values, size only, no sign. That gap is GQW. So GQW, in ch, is 19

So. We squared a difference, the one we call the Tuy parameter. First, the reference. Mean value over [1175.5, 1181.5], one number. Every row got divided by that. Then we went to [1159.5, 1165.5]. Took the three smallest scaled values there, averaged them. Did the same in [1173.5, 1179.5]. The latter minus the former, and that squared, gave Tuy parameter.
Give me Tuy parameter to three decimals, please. 0.033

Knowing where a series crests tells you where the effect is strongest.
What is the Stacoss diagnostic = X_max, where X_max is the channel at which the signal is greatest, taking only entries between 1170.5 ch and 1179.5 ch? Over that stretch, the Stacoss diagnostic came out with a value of 1174.0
